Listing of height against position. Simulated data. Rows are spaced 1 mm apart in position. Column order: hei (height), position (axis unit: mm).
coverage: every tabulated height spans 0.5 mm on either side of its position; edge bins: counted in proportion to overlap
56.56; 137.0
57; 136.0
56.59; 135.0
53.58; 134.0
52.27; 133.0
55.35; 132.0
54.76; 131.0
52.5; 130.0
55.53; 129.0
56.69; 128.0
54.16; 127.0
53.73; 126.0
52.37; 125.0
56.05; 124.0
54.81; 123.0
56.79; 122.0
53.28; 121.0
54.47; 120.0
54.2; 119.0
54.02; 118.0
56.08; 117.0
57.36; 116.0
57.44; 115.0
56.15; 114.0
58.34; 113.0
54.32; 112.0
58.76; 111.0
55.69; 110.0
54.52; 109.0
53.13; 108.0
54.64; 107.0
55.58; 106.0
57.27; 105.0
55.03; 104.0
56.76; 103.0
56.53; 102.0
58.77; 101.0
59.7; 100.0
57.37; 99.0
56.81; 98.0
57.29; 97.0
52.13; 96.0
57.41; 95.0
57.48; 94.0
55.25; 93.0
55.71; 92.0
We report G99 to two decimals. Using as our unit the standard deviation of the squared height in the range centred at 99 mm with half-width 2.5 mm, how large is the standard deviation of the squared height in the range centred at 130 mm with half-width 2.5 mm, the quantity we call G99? 1.20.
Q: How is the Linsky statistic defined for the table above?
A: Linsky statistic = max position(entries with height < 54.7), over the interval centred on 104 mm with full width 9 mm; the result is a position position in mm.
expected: 108.0 mm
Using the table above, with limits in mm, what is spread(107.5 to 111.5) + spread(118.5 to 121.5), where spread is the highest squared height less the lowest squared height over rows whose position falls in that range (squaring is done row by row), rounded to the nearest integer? 758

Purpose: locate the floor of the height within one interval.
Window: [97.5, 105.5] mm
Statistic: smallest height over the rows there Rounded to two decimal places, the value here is 55.03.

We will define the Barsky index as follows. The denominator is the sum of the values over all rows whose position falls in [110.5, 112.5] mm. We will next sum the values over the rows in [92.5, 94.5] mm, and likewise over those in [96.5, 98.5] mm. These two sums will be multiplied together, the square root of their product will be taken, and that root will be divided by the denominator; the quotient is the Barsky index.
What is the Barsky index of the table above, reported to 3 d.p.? 1.003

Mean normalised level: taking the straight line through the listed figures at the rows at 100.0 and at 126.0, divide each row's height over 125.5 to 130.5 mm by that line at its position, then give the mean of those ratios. 1.02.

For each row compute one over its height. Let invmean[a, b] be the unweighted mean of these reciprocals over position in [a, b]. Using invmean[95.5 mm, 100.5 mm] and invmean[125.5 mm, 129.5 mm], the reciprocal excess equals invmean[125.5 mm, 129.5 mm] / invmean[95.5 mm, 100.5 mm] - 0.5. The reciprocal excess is 0.528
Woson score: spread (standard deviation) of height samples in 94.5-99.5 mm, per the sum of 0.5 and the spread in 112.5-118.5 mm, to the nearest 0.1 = 1.1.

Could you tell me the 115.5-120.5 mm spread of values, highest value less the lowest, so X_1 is 3.3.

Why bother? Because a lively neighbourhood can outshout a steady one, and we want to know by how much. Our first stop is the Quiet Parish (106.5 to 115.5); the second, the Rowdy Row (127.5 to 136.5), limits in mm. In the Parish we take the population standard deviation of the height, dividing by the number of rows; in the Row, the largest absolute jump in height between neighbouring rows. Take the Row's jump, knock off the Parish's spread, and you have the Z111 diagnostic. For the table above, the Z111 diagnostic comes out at 1.2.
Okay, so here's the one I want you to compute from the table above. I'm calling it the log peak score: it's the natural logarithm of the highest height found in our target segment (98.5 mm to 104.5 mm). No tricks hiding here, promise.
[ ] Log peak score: 4.089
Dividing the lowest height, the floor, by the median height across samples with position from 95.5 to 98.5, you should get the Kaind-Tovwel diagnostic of 0.918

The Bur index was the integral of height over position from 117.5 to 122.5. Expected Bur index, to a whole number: 273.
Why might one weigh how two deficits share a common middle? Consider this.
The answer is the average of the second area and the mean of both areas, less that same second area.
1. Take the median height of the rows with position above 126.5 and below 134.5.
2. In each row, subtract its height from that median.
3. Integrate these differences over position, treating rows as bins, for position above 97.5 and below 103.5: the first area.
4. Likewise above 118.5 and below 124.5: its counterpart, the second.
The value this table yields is -4.1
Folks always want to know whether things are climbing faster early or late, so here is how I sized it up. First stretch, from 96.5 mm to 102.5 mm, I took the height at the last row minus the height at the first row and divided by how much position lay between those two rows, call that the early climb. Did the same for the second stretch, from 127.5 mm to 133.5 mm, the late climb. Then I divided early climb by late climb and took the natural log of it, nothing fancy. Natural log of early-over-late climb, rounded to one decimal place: -1.8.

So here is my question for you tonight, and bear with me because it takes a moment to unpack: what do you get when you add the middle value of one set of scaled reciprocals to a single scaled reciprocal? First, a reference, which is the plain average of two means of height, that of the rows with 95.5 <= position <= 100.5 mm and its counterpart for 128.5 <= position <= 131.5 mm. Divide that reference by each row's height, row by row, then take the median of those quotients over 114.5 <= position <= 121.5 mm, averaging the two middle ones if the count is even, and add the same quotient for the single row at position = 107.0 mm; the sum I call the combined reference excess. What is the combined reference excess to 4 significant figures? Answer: 2.033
